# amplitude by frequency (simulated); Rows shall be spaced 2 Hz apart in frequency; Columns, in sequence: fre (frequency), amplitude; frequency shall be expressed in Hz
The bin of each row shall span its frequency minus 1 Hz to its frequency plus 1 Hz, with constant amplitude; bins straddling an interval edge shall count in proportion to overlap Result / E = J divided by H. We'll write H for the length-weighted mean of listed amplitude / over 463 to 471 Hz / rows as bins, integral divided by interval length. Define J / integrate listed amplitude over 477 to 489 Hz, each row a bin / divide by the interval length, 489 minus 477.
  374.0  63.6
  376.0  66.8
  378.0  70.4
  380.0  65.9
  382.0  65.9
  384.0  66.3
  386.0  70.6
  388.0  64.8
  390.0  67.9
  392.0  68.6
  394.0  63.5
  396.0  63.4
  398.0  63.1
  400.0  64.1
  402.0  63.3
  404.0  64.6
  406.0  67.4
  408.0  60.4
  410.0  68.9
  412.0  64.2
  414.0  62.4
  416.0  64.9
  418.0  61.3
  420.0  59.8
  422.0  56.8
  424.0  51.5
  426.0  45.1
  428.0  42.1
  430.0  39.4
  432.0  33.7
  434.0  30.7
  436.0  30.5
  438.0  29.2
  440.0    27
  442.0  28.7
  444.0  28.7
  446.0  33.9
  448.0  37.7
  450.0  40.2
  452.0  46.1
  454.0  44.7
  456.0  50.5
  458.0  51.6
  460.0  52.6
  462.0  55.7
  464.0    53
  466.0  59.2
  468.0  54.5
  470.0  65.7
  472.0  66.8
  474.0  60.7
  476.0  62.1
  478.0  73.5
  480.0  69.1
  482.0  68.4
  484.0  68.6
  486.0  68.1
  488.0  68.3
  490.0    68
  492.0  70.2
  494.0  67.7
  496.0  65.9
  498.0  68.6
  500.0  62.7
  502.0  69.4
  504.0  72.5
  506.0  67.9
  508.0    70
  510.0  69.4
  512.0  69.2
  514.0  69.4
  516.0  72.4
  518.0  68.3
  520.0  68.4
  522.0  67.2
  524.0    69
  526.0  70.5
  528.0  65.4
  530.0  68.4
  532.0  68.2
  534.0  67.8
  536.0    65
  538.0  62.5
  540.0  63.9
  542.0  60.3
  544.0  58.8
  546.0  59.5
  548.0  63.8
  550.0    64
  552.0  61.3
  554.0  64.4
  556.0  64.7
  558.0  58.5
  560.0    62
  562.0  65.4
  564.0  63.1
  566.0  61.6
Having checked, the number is 1.2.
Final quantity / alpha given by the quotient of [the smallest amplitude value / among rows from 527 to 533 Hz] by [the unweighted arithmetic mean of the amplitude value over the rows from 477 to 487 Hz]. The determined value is 0.94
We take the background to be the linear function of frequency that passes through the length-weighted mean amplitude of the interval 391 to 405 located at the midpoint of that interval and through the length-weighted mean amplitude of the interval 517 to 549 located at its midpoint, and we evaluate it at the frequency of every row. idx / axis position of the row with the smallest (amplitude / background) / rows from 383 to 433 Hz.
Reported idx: 432.0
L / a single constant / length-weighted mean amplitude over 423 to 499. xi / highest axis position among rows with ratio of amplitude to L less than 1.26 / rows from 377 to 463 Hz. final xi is 462.0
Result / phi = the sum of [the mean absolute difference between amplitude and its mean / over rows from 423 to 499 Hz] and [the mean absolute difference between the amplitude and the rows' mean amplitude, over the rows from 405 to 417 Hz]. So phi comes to 15.3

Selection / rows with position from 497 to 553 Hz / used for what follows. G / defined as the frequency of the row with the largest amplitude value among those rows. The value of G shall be 504.0 Hz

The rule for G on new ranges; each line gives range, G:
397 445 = 410.0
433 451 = 450.0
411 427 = 416.0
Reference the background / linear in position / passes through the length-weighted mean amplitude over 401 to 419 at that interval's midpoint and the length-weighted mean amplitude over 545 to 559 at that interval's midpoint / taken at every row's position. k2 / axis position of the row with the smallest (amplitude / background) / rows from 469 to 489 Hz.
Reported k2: 474.0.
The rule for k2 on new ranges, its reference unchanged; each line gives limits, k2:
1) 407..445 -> 440.0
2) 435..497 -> 440.0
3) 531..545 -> 544.0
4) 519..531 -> 528.0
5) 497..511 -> 500.0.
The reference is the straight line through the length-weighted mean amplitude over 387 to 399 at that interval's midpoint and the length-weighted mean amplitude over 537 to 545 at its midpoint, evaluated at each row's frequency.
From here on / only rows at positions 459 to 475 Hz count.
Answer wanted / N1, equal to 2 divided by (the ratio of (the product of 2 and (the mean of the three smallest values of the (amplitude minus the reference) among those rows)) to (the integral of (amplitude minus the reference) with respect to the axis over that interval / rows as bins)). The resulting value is 8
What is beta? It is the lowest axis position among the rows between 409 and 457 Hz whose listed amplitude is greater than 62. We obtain 410.0 Hz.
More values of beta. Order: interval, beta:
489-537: 490.0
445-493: 470.0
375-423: 376.0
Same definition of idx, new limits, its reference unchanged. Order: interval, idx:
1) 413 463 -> 440.0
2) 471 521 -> 474.0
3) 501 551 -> 544.0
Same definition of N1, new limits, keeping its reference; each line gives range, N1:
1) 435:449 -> 13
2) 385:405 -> -2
